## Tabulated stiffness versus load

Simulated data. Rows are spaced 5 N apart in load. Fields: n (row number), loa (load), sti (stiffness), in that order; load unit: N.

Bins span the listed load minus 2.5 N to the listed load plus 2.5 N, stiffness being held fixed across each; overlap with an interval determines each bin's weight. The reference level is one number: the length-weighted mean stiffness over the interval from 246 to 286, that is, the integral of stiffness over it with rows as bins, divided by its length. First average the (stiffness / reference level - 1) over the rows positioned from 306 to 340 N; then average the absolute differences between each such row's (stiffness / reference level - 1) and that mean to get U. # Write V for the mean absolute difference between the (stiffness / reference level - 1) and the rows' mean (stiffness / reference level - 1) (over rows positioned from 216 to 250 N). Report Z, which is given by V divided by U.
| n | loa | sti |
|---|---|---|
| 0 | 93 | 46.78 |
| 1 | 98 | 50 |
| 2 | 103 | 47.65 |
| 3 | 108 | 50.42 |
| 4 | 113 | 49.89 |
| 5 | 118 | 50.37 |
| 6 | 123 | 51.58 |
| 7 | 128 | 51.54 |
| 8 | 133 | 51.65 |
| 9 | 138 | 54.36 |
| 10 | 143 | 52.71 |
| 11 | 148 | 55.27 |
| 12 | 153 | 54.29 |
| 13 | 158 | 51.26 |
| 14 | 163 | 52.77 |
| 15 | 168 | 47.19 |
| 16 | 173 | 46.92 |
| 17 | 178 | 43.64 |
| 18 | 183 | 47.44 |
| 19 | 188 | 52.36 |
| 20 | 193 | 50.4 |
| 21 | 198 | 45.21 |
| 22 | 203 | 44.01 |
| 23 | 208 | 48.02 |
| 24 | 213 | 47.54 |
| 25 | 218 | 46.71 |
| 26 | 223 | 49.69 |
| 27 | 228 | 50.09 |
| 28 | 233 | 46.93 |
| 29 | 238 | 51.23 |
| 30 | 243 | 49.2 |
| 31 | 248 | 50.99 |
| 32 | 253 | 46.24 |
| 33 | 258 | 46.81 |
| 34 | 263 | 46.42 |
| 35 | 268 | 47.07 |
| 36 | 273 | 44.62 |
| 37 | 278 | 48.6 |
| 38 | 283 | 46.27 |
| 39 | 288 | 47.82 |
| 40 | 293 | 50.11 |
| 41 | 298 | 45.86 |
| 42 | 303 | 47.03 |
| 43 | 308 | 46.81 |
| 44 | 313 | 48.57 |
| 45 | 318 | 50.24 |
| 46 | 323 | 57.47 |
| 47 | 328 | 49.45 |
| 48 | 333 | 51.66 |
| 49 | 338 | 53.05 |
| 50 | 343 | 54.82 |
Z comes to 0.5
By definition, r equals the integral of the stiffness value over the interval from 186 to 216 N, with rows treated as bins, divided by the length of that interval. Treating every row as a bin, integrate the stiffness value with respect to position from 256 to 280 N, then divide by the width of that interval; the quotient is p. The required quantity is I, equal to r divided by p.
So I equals 1.03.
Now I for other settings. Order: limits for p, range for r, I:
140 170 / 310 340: 0.99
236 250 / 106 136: 1.01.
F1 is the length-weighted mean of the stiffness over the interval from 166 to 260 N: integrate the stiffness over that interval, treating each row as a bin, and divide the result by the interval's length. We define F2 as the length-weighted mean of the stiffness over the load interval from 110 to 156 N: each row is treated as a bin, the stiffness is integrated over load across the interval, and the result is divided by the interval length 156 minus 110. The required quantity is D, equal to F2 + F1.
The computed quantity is 100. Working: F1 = 47.9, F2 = 52.4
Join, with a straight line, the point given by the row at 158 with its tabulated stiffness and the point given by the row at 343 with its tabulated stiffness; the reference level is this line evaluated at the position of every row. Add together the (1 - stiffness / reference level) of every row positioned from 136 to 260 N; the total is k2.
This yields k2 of 1.3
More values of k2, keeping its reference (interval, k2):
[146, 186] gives 0.2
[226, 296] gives 1.4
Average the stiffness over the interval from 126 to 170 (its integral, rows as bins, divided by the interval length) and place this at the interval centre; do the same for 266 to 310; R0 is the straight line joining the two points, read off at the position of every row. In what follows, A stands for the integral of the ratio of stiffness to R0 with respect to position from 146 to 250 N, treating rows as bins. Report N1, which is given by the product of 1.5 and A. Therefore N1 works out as 152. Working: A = 101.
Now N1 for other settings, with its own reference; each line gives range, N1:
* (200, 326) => 190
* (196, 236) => 57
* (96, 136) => 56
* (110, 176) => 97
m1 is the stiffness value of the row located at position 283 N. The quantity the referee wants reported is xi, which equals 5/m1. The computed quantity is 0.108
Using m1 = 46.27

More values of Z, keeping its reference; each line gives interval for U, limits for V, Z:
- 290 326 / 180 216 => 0.8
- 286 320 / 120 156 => 1.0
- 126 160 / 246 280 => 1.0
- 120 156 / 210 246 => 1.1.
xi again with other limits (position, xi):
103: 0.105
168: 0.106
